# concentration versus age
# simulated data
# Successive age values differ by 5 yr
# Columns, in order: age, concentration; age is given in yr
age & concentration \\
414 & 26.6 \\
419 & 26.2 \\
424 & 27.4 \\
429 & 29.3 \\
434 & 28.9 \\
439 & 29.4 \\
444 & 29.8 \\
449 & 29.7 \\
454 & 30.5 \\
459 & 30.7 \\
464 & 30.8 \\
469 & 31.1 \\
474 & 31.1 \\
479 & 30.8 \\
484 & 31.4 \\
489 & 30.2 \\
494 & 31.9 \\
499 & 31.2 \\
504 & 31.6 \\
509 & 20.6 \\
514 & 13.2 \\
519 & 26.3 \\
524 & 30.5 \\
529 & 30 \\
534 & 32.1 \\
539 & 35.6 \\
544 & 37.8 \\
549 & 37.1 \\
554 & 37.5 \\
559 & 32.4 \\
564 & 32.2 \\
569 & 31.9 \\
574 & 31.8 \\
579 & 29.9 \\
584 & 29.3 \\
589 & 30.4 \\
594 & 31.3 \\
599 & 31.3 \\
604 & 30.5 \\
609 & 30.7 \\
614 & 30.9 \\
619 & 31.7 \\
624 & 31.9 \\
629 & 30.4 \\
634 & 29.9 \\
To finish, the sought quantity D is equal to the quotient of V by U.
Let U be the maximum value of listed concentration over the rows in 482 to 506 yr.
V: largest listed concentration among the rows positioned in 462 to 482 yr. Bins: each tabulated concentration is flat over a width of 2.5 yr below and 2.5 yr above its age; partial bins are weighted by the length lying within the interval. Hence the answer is 0.97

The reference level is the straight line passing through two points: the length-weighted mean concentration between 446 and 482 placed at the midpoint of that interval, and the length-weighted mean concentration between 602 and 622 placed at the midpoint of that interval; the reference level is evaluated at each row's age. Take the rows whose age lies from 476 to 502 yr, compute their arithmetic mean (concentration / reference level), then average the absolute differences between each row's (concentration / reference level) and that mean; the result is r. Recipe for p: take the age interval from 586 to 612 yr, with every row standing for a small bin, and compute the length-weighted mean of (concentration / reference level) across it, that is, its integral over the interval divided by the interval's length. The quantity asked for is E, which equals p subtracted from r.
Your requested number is -0.98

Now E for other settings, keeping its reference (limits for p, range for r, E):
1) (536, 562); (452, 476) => -1.16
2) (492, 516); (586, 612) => -0.83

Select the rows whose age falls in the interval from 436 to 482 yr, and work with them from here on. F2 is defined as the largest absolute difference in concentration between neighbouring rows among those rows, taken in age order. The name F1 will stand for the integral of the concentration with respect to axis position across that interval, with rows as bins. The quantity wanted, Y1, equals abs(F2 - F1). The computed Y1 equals 1399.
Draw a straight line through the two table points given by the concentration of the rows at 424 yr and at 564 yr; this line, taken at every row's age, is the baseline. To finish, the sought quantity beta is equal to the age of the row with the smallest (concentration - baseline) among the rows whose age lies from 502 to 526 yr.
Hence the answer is 514 yr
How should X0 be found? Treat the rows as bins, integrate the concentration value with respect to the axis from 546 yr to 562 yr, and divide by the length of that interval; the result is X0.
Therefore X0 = 35.6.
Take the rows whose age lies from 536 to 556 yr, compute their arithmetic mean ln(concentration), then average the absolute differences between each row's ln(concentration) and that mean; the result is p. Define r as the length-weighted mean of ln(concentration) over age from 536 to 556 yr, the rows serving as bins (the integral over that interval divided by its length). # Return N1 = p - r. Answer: -3.59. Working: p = 0.019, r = 3.61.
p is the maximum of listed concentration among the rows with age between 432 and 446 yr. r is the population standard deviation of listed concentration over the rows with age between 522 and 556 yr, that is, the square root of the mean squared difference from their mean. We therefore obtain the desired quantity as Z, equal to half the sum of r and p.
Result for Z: 16.5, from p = 29.8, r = 3.2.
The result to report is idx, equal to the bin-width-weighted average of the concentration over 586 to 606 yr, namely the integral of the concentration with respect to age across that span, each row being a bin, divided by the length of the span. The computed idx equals 30.8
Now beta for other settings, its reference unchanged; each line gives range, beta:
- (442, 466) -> 449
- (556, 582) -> 579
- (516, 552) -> 519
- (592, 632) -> 629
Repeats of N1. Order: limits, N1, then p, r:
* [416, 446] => -3.31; 0.040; 3.35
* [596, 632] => -3.42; 0.016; 3.44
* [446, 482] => -3.41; 0.011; 3.42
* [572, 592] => -3.39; 0.025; 3.41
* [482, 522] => -3.03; 0.229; 3.26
